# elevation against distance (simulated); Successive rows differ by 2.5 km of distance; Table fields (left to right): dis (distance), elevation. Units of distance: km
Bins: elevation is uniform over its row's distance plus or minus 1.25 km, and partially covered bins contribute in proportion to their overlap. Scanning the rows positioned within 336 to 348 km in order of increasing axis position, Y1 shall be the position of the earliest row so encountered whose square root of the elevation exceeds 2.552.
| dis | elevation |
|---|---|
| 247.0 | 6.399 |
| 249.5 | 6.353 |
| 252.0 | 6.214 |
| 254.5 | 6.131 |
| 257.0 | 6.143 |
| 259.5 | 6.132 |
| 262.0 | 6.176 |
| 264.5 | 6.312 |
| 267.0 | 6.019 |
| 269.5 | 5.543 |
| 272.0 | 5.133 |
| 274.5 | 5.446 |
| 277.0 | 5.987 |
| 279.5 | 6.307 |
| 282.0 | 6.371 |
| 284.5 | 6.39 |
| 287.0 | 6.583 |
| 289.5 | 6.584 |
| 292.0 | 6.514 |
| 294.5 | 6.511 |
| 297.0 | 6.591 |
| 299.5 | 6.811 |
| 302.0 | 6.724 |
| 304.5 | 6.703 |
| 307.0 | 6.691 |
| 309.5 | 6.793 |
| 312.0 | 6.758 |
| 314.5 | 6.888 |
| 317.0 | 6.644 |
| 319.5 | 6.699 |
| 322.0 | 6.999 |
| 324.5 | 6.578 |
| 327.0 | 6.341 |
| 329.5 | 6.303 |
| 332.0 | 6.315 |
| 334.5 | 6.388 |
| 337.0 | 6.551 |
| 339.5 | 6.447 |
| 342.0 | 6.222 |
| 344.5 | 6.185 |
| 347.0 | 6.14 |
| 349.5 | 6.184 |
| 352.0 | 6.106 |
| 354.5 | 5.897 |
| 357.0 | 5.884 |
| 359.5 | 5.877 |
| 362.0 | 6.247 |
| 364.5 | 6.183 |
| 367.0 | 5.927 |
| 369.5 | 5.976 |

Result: 337.0 km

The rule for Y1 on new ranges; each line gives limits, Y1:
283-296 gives 287.0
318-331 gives 319.5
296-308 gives 297.0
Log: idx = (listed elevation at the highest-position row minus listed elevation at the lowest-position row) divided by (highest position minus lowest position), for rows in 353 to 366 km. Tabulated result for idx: 0.03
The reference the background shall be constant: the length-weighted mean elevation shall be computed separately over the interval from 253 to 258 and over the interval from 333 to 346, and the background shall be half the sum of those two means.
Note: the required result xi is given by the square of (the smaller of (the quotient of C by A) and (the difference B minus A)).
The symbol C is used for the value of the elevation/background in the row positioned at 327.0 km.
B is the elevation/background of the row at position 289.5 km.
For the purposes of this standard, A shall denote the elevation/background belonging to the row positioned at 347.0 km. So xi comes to 0.005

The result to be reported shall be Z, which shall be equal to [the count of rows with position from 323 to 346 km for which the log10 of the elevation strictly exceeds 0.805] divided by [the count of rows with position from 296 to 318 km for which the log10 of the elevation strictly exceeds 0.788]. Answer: 0.4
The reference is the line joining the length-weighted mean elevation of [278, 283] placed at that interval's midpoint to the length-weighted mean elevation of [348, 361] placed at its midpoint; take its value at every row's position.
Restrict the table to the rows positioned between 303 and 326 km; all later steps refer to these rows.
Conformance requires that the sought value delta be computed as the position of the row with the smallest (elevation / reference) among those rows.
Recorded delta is 324.5 km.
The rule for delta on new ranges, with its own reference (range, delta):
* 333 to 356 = 354.5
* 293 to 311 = 294.5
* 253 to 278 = 272.0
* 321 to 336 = 329.5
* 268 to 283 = 272.0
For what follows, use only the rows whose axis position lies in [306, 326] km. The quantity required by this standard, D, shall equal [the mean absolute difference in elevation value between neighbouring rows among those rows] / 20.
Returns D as 0.0092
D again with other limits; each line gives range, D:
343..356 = 0.0047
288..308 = 0.0035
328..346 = 0.0051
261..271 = 0.0151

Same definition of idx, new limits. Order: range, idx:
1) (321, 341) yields -0.03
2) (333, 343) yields -0.02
